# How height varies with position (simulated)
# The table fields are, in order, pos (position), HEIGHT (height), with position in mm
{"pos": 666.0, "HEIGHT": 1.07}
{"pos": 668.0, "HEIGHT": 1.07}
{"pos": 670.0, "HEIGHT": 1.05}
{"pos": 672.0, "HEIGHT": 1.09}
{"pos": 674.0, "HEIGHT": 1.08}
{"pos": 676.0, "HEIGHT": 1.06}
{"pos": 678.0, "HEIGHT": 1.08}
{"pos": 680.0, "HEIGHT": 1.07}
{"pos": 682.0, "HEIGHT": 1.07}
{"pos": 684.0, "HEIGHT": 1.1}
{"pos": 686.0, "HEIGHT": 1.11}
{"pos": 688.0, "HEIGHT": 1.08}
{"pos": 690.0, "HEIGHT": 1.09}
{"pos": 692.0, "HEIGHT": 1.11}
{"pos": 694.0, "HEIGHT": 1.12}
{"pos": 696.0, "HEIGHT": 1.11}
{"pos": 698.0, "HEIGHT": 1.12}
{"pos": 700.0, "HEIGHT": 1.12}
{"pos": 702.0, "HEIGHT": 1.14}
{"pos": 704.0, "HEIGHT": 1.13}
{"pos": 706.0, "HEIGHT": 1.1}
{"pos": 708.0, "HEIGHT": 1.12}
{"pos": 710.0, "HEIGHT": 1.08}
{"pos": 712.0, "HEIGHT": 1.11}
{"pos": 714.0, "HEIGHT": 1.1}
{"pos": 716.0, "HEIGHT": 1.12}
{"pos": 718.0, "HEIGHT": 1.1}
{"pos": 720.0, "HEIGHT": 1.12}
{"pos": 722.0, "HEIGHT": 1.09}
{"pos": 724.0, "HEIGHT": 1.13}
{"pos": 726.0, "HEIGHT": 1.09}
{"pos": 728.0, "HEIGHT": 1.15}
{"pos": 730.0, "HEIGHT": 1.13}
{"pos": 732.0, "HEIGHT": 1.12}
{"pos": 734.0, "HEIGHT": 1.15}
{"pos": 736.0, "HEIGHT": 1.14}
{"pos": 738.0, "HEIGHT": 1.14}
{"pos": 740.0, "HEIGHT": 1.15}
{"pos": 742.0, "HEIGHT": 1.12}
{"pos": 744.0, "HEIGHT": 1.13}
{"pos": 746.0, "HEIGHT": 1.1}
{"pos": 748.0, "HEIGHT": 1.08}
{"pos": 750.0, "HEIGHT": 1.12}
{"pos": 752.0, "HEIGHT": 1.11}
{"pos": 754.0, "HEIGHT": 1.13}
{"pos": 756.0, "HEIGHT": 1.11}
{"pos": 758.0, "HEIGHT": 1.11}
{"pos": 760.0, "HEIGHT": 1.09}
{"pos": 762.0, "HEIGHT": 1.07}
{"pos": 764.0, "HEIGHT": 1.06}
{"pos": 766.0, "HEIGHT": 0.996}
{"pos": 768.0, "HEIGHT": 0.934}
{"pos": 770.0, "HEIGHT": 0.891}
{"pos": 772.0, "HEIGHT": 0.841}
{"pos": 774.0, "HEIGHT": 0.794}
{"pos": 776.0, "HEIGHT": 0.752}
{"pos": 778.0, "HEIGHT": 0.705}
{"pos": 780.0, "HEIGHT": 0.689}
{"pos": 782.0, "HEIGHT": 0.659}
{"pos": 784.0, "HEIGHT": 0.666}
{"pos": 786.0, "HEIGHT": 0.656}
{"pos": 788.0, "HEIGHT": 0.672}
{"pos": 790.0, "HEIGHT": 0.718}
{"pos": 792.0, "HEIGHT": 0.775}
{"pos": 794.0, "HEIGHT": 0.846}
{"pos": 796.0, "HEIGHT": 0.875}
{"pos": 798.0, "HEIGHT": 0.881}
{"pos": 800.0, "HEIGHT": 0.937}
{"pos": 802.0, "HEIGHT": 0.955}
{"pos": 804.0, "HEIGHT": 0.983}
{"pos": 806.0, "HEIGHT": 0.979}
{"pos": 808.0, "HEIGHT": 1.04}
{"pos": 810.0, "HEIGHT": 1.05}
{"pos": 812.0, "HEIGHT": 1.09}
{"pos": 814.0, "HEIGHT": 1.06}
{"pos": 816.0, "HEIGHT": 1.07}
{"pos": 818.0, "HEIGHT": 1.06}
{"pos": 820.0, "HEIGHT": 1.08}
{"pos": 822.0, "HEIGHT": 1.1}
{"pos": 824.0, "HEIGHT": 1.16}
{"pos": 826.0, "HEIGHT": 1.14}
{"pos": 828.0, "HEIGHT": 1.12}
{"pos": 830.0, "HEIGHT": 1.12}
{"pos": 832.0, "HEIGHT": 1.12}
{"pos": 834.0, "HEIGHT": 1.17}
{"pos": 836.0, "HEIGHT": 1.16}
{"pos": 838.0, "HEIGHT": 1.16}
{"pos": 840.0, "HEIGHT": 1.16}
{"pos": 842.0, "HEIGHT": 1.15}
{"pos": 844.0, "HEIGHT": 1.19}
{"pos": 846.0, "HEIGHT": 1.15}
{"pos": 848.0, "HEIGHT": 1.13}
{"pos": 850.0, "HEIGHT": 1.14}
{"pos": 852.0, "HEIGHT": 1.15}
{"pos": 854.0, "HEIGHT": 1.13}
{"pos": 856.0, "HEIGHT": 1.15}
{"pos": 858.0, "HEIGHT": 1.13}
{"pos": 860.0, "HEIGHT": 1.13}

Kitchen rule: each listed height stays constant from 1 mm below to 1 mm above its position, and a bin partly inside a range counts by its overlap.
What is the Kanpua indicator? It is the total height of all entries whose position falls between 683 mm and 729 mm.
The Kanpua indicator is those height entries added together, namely 26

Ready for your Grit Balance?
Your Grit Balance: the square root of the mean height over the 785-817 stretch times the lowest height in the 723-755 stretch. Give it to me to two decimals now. 0.99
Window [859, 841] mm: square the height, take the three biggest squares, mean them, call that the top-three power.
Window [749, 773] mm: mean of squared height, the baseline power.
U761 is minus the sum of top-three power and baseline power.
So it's -2.44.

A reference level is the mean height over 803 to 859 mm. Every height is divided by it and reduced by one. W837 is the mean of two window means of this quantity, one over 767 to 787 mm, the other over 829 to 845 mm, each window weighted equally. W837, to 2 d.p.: -0.14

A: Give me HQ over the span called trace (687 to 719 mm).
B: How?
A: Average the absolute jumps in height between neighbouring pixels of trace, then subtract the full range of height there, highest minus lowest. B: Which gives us -0.043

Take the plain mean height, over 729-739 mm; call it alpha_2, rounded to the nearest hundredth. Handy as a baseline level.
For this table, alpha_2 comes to 1.14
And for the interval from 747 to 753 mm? 1.10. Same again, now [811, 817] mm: 1.07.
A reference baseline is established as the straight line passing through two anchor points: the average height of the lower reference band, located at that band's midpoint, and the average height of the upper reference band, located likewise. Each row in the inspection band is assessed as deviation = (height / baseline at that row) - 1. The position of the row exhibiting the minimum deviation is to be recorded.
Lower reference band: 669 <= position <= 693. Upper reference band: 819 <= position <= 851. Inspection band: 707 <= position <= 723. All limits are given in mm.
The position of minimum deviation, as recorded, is 710.0 mm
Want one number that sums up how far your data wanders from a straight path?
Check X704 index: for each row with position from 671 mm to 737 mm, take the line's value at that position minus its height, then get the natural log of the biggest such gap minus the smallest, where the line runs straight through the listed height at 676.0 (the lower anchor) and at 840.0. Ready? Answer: -2.74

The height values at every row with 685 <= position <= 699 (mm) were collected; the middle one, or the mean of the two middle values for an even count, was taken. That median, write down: 1.11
